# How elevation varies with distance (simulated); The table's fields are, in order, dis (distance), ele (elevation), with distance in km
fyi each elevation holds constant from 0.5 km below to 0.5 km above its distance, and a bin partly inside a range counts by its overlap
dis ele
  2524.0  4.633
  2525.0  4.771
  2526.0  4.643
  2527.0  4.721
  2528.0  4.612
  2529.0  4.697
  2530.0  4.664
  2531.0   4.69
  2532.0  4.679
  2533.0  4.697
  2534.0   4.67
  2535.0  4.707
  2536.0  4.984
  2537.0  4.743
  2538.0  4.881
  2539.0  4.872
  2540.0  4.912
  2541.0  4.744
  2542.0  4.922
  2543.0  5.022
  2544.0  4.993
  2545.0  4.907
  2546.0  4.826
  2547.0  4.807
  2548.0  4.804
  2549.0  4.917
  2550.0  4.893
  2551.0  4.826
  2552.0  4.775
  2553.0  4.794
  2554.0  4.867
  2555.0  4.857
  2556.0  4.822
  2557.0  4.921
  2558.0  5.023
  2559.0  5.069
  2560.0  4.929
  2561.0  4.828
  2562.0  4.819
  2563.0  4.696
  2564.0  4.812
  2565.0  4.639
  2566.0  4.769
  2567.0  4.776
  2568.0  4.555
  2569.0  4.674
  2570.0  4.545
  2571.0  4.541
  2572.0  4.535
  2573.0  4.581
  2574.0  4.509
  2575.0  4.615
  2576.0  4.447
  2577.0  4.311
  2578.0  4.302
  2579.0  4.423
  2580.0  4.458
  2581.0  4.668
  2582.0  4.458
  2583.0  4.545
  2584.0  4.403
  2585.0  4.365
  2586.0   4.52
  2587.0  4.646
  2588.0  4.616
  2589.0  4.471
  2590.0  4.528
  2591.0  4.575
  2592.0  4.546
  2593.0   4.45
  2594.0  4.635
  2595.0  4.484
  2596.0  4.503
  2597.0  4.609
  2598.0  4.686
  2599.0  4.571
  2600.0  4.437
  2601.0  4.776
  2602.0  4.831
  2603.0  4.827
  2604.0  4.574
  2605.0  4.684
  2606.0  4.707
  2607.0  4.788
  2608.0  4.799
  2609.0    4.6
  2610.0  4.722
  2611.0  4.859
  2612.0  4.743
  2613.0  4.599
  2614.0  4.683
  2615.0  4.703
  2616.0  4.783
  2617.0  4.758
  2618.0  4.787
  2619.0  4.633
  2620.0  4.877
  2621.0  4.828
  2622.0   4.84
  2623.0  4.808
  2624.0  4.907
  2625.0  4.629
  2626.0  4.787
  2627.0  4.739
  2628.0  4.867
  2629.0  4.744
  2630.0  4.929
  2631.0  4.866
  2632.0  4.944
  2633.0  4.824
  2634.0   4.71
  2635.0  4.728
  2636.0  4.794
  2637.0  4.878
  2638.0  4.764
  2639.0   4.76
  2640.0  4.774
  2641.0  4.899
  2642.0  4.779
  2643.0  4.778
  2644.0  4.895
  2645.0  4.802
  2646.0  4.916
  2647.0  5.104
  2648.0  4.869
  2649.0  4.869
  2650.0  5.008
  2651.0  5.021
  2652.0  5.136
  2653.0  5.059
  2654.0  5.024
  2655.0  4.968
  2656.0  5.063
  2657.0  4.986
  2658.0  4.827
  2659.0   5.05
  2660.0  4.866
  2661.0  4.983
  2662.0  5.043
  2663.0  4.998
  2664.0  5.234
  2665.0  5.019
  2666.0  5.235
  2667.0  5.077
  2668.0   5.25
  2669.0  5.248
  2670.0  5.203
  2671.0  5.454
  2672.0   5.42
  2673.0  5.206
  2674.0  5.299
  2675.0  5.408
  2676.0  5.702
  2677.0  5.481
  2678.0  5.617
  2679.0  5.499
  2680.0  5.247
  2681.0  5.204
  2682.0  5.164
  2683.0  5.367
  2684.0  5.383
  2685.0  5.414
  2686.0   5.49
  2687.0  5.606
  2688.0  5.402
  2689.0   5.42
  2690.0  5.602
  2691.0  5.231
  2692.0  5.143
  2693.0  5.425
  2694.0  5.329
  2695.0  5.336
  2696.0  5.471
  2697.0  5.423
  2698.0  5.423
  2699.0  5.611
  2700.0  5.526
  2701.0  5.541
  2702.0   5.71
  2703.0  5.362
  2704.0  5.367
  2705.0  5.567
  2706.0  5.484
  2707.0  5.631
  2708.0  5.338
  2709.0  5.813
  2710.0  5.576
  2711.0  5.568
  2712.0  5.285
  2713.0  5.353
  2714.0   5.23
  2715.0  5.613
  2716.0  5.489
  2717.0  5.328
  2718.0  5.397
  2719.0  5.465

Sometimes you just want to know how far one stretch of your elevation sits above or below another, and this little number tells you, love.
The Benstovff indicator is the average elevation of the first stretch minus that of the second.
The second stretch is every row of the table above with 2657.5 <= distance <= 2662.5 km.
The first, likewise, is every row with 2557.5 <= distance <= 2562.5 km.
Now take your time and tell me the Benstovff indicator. 0.0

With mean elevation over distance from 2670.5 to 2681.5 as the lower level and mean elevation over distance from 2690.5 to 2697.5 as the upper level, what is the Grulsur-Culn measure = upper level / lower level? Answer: 0.99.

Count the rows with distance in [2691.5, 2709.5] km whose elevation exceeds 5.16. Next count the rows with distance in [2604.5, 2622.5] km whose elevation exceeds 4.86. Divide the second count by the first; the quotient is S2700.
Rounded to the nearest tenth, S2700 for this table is 0.1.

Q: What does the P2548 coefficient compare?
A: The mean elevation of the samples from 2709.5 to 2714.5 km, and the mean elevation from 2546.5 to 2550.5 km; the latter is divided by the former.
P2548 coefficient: 0.90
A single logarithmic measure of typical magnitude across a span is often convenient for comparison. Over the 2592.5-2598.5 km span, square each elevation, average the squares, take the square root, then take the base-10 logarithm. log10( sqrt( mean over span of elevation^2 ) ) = 0.66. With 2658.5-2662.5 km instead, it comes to 0.70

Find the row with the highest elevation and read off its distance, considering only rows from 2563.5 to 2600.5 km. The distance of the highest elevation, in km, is 2564.0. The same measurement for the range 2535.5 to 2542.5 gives 2536.0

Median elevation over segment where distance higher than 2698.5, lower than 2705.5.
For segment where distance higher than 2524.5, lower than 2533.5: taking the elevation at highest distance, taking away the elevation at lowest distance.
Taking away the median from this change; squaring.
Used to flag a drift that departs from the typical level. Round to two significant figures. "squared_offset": 32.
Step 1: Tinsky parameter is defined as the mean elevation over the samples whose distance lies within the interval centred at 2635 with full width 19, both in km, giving 4.8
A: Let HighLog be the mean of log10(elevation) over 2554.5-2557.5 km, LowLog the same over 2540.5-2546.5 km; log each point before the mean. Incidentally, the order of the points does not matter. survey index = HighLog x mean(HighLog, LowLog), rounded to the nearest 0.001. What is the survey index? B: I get 0.473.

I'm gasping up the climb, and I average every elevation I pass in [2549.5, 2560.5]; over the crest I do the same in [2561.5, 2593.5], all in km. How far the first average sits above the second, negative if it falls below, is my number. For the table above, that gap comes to 0.3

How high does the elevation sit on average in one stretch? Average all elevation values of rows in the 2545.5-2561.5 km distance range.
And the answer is 4.9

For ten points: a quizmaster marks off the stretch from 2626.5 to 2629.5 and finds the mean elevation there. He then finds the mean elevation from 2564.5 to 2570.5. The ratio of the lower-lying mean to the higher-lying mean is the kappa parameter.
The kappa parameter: 0.97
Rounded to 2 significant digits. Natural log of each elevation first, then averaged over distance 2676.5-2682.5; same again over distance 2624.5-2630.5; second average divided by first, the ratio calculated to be 0.93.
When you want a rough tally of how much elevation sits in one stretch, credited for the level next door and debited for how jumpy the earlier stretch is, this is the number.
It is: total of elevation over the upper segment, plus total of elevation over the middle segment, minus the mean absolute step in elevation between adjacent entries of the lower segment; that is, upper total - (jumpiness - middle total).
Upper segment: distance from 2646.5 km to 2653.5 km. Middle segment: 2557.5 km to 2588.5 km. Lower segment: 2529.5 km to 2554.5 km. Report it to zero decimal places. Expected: 178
